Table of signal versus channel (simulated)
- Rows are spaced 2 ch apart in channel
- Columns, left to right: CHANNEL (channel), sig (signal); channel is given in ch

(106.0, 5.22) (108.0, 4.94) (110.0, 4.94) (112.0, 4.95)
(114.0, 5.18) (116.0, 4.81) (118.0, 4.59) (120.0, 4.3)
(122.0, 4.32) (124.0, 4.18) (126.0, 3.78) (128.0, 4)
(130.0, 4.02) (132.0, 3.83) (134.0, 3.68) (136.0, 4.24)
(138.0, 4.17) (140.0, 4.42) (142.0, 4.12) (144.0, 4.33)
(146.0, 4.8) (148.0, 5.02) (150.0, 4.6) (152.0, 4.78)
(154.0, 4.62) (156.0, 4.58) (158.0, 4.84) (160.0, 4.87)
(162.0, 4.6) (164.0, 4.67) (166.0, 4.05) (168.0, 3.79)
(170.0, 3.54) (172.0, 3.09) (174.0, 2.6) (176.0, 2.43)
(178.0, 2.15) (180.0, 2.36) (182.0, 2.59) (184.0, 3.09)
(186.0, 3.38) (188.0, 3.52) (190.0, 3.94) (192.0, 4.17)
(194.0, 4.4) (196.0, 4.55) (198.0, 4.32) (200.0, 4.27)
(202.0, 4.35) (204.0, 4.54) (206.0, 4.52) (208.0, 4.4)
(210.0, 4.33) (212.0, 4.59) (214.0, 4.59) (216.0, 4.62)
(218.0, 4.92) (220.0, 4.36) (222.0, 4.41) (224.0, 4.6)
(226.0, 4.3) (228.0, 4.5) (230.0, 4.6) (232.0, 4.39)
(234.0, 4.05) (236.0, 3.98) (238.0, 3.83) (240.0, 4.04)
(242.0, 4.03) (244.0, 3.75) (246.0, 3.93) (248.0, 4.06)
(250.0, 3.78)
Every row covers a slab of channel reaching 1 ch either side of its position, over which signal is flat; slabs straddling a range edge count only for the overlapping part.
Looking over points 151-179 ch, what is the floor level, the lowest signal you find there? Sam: 2.15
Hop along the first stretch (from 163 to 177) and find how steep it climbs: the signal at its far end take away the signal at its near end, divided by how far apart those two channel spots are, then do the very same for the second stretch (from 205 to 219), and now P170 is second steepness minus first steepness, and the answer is 0.220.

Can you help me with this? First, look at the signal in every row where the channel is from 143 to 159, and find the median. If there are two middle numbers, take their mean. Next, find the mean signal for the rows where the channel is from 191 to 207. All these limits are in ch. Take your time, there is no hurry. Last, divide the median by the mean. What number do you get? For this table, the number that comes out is 1.07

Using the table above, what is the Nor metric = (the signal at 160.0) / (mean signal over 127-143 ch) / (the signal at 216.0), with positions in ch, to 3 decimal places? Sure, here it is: 0.260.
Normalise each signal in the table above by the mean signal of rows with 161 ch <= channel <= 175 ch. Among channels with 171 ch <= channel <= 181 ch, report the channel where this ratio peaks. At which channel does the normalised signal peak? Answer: 172.0 ch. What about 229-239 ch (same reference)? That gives 230.0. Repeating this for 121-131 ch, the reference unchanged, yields 122.0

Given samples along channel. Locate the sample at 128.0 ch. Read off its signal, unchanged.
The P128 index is 4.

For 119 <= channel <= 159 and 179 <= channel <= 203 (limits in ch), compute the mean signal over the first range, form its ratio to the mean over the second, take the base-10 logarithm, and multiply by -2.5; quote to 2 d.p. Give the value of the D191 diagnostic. -0.16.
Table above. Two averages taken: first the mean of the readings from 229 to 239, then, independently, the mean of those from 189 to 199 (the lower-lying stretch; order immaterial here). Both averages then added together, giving 8.4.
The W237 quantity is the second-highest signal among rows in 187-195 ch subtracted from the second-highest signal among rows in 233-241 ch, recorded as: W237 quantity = -0.13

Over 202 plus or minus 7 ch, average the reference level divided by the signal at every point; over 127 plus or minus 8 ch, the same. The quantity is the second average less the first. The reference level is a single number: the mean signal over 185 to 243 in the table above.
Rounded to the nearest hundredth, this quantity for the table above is 0.10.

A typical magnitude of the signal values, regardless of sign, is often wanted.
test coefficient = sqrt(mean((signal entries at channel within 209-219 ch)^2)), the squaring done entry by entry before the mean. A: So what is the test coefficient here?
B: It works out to 4.61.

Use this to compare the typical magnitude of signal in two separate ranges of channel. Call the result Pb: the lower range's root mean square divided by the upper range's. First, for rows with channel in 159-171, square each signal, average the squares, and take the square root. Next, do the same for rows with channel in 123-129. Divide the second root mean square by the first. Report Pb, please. 0.93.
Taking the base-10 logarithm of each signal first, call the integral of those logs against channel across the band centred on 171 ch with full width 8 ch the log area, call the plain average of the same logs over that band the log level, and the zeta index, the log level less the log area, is -3.56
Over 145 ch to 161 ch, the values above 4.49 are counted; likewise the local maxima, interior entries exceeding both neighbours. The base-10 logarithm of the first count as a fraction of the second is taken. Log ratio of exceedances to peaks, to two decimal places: 0.60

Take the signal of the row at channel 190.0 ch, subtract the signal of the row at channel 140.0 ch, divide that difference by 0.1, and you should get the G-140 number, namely -5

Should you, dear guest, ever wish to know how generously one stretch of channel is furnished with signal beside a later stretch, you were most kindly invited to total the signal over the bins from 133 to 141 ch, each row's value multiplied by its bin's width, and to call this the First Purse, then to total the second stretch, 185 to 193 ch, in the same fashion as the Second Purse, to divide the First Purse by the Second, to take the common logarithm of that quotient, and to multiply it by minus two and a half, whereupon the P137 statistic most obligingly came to -0.10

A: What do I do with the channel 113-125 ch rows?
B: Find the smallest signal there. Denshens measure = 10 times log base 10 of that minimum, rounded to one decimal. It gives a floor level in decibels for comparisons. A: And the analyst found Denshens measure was 6.2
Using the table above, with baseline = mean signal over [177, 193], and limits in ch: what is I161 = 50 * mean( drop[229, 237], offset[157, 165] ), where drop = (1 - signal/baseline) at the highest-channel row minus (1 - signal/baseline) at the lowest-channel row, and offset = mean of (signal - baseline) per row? 45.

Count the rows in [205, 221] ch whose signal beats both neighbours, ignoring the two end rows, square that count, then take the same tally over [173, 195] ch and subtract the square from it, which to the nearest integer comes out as -1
